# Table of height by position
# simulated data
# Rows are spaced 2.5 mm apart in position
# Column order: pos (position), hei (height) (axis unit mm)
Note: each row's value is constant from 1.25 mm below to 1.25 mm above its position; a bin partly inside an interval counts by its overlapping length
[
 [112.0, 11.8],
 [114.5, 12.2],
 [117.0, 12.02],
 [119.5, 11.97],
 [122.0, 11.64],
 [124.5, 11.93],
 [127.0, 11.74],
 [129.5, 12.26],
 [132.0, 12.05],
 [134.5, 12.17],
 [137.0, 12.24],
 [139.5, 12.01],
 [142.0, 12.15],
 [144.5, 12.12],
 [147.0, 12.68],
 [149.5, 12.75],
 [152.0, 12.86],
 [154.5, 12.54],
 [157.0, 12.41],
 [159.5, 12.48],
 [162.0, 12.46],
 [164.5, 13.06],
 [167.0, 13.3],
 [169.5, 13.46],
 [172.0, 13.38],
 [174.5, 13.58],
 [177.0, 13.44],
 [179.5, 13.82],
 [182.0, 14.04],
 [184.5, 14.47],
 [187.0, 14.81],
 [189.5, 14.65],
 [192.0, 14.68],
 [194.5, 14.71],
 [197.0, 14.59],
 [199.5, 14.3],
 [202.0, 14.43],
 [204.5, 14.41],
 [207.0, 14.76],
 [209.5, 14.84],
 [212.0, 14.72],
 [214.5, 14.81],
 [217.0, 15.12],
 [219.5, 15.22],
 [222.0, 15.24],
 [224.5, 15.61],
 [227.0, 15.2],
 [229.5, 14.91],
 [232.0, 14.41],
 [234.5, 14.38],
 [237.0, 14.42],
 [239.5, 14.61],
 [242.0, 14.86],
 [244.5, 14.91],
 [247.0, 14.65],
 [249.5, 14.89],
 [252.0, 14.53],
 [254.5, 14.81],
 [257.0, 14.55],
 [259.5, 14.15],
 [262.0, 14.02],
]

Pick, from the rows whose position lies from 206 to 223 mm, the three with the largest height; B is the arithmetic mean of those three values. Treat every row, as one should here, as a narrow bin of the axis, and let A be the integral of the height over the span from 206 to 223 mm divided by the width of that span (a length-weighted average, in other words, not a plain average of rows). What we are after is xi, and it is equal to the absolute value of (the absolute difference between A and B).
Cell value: 0.24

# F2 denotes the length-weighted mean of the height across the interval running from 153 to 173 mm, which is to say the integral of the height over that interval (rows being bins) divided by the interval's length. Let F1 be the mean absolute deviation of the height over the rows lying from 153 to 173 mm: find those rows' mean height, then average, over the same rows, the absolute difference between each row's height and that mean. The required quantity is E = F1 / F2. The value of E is 0.032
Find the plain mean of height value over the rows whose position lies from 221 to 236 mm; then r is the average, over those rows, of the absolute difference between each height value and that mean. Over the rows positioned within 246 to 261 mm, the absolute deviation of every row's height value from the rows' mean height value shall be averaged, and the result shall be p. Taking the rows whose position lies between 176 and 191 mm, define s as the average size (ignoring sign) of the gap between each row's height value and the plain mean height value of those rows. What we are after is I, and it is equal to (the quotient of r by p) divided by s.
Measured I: 4.8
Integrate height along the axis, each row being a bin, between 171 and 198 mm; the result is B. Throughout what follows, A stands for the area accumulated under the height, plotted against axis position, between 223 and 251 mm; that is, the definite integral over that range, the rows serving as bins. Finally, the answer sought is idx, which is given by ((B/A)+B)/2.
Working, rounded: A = 415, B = 383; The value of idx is 192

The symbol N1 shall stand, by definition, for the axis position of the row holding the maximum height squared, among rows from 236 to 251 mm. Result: 244.5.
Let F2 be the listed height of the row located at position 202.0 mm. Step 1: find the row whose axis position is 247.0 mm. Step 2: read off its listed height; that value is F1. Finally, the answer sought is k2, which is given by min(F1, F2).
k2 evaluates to 14.4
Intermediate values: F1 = 14.65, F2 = 14.43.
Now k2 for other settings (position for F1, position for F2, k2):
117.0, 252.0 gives 12.0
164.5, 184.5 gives 13.1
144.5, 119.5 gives 12.0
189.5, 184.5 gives 14.5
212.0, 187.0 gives 14.7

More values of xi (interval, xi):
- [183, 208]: 0.19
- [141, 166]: 0.33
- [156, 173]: 0.44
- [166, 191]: 0.73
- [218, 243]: 0.47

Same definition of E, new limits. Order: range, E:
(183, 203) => 0.009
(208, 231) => 0.015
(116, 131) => 0.013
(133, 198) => 0.061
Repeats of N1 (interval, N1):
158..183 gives 182.0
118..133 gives 129.5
